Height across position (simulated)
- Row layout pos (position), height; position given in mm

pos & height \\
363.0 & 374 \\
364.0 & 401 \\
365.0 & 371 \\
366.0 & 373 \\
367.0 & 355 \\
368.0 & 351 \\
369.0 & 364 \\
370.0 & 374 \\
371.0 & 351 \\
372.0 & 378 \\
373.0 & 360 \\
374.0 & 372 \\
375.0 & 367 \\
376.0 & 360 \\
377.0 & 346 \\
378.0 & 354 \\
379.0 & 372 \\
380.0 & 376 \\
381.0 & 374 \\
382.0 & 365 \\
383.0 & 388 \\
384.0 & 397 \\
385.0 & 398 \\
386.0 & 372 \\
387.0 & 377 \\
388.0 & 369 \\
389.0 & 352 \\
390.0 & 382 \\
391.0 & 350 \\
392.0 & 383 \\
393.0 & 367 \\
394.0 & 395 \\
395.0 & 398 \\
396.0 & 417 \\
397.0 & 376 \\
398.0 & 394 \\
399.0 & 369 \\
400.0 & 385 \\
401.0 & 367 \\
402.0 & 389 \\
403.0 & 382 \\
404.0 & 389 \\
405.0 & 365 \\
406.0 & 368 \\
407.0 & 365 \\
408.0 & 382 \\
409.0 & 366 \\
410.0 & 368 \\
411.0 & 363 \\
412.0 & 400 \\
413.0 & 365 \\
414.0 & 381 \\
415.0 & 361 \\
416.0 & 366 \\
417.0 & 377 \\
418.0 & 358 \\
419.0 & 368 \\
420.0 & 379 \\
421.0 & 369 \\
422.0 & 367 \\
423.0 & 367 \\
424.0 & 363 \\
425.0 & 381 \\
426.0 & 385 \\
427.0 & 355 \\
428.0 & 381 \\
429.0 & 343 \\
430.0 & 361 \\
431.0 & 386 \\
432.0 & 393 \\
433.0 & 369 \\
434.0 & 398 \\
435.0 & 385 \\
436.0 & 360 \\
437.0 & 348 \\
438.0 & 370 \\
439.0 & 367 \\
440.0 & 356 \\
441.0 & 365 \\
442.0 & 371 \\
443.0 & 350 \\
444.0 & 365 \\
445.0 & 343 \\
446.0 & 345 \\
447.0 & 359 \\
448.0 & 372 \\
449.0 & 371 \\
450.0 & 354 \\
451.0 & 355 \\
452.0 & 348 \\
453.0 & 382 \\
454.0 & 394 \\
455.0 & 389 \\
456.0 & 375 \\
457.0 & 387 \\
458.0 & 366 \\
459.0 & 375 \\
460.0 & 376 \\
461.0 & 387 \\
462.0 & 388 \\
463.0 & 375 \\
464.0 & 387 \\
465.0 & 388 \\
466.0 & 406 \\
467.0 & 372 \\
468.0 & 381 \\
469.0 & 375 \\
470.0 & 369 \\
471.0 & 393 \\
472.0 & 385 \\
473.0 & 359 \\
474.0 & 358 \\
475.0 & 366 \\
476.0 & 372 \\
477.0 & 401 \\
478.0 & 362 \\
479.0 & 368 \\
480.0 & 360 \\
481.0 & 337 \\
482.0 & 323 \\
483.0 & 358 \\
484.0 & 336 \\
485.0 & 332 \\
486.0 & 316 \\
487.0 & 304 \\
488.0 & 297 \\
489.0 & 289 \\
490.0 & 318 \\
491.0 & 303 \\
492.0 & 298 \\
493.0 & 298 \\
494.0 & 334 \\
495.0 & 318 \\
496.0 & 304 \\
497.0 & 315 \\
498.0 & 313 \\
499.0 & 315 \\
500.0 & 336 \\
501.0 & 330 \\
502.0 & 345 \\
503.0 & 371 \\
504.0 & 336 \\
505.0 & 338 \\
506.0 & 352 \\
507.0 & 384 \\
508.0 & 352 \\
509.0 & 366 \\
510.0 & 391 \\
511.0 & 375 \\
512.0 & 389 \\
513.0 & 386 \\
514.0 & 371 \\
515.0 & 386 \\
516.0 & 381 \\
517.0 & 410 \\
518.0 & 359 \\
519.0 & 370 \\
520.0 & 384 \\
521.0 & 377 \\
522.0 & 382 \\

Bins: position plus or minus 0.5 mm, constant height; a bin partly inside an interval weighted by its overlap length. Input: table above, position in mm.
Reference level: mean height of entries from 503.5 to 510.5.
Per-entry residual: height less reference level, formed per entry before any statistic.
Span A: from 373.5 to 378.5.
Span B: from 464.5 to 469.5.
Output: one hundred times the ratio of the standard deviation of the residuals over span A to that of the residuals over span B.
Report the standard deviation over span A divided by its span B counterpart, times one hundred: 76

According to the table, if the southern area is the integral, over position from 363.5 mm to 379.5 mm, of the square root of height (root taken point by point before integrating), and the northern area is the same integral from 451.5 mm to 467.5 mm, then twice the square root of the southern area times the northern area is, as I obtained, 618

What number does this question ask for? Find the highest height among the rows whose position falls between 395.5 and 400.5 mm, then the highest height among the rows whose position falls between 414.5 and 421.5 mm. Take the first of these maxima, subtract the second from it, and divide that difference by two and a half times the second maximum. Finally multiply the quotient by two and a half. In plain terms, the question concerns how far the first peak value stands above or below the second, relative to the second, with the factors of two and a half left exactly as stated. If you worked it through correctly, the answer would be 0.10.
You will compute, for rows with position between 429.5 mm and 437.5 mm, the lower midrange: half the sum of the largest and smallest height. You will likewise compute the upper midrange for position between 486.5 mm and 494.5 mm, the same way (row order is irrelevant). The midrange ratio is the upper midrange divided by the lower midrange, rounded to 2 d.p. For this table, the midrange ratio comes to 0.84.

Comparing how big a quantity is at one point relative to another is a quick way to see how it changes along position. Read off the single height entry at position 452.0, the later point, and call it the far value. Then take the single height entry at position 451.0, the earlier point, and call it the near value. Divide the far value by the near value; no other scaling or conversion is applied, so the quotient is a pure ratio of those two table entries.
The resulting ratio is 0.98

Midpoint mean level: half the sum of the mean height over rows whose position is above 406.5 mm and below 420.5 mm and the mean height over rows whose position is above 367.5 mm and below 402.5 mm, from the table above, 373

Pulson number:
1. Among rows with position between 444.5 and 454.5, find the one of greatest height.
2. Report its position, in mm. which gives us 454.0 mm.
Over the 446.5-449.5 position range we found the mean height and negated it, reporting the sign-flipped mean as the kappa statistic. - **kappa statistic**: -367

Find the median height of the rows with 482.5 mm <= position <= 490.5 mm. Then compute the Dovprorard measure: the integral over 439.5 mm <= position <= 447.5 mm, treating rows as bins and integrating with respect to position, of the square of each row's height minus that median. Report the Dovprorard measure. 13358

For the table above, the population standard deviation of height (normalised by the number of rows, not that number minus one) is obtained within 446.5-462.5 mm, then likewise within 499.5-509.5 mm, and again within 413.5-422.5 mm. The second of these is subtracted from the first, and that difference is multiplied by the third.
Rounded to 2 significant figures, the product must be -24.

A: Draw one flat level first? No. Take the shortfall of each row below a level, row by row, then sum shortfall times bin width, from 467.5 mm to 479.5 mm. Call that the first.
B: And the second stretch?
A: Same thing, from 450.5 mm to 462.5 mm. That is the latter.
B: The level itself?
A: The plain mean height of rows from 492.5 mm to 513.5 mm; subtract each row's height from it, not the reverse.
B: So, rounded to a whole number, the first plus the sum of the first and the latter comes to -1075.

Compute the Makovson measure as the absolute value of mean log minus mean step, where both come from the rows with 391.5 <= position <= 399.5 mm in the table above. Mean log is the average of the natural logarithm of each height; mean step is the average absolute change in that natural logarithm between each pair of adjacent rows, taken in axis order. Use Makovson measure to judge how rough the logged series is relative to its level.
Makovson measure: 5.90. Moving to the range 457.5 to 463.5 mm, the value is 5.92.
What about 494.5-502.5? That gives 5.74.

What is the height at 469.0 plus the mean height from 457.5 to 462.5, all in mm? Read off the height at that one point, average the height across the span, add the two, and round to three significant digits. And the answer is 753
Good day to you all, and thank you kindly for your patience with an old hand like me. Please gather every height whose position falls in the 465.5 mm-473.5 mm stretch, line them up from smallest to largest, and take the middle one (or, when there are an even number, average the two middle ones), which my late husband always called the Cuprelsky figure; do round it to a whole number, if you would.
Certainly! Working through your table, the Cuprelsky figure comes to 378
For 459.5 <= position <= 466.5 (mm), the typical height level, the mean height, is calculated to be 387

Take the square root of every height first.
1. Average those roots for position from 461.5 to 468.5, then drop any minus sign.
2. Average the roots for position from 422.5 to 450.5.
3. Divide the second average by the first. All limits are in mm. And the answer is 0.98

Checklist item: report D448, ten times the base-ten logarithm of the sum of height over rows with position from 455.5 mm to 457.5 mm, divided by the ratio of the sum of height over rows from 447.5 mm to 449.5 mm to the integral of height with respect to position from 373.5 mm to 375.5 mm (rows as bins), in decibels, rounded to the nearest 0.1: 28.8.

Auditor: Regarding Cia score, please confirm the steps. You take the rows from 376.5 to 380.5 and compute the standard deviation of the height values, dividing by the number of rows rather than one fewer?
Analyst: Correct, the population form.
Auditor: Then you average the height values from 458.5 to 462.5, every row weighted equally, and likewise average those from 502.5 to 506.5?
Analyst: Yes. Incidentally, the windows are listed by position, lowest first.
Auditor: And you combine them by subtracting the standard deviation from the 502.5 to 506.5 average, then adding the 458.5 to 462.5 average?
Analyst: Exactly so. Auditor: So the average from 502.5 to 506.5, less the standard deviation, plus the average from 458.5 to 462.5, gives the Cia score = 718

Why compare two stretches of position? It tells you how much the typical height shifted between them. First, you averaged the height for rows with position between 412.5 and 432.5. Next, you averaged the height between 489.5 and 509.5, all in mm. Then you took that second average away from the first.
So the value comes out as 39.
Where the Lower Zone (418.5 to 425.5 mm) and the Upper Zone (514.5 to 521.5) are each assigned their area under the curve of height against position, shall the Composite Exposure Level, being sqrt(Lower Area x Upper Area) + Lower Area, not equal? 5224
